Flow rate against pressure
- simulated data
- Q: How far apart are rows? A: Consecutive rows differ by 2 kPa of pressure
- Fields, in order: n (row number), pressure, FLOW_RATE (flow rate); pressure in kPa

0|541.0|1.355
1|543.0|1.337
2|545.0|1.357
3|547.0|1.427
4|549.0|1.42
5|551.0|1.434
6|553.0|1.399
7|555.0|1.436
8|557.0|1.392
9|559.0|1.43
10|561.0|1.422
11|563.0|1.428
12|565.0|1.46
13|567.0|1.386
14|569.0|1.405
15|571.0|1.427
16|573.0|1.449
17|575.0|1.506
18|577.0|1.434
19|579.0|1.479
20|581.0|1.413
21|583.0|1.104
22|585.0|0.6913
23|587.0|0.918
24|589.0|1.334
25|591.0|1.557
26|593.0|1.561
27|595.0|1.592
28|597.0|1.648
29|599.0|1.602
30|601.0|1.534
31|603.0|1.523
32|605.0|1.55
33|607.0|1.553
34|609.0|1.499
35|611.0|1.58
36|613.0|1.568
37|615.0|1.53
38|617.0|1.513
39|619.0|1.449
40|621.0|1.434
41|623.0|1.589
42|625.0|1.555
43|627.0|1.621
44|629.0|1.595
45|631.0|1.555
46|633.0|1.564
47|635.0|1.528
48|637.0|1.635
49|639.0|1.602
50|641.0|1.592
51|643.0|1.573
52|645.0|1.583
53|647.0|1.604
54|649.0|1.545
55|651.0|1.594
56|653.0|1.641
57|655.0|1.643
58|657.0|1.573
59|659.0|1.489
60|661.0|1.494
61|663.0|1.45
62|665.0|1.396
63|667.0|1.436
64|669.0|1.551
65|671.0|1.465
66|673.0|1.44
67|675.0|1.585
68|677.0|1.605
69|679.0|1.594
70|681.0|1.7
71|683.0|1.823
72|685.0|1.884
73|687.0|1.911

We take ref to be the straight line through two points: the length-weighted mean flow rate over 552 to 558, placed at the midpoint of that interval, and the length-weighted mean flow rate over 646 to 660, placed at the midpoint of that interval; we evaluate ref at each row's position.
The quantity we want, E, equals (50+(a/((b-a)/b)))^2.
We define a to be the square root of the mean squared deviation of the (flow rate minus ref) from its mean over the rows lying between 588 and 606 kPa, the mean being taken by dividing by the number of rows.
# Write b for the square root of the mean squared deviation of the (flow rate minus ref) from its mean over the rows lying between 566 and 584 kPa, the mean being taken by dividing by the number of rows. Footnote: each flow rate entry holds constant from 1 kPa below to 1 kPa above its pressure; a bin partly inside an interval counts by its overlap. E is 2526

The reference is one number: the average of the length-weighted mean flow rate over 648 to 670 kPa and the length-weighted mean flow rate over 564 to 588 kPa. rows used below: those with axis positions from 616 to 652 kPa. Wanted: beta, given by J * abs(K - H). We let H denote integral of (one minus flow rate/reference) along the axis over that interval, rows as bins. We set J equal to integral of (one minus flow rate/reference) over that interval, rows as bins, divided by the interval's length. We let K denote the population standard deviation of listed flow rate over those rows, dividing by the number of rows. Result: -0.39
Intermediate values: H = -3.7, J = -0.103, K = 0.05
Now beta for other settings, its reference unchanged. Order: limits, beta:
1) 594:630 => -0.33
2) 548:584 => 0.00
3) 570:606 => 0.00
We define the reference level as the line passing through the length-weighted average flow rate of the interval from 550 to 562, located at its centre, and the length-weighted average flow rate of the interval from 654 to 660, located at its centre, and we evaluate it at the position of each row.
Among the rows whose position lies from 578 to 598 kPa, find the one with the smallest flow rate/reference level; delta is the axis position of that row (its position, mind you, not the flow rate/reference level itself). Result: 585.0 kPa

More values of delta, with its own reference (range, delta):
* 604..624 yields 621.0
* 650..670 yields 665.0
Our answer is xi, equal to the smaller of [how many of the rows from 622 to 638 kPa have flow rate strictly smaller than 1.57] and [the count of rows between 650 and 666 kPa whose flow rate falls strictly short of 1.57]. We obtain 4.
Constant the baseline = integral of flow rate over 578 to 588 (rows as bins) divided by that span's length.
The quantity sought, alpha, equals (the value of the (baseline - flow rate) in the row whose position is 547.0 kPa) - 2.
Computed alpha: -2.31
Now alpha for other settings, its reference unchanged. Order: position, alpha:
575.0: -2.38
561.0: -2.30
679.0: -2.47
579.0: -2.36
